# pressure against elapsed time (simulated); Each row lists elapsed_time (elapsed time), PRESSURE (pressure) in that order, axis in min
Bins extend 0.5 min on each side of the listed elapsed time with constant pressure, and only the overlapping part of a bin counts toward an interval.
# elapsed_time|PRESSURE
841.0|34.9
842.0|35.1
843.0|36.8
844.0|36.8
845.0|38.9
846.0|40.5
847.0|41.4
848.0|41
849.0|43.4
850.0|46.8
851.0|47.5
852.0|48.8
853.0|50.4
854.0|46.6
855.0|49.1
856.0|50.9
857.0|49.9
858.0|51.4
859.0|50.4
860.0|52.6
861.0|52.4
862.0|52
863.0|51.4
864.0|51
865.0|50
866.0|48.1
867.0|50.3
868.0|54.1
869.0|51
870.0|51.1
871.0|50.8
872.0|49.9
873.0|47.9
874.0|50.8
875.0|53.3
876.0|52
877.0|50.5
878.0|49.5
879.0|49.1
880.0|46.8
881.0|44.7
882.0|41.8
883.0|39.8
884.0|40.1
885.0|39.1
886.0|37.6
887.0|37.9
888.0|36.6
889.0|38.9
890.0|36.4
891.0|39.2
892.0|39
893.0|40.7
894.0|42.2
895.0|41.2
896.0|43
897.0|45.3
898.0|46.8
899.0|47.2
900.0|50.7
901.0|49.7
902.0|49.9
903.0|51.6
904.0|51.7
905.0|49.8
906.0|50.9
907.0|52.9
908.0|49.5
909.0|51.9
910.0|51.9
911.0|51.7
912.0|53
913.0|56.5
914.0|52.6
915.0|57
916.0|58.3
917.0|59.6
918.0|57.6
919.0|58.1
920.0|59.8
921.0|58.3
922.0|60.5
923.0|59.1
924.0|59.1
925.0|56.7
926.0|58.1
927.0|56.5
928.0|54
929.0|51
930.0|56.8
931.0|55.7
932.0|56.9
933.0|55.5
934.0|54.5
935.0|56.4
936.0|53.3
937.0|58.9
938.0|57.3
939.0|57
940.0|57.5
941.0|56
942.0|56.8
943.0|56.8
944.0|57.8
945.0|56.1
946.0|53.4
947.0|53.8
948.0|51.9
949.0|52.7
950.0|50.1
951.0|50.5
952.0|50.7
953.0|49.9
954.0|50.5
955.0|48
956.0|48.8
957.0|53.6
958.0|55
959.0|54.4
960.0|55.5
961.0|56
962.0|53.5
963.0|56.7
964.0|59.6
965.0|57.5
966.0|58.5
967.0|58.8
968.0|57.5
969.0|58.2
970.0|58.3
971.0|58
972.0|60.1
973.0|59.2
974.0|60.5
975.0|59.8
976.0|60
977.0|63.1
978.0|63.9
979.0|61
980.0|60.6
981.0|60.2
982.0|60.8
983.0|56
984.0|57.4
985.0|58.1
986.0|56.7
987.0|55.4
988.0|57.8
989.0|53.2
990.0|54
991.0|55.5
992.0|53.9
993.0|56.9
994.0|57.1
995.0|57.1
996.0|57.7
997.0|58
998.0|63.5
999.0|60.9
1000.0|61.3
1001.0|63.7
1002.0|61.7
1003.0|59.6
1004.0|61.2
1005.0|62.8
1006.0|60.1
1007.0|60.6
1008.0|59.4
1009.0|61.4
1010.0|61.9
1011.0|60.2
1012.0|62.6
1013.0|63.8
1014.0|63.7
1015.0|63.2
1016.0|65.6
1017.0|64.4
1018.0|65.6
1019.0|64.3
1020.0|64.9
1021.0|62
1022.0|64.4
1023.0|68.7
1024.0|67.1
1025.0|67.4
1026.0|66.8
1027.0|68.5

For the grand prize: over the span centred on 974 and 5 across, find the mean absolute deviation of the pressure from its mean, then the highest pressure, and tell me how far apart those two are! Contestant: 60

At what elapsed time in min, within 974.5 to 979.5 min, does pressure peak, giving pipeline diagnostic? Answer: 978.0 min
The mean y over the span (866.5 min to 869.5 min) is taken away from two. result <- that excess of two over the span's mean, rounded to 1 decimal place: -49.8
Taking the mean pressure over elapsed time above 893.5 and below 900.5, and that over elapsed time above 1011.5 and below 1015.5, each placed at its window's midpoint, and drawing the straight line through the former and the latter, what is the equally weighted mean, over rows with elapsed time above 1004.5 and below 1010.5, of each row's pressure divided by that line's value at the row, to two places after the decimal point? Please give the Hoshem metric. 0.98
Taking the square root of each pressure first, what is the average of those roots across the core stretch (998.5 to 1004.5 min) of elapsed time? 7.84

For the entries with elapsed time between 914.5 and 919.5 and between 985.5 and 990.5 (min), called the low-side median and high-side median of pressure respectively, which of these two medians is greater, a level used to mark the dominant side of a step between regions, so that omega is 58.1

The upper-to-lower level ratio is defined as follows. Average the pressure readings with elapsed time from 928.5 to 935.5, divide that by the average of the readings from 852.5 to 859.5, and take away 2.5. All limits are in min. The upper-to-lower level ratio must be -1.39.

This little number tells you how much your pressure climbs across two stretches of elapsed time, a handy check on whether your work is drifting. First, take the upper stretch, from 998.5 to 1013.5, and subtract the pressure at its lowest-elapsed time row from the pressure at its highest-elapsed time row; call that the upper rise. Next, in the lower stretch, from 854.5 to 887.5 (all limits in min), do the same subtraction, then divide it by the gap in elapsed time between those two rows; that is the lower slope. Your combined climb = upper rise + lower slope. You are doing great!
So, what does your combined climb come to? 3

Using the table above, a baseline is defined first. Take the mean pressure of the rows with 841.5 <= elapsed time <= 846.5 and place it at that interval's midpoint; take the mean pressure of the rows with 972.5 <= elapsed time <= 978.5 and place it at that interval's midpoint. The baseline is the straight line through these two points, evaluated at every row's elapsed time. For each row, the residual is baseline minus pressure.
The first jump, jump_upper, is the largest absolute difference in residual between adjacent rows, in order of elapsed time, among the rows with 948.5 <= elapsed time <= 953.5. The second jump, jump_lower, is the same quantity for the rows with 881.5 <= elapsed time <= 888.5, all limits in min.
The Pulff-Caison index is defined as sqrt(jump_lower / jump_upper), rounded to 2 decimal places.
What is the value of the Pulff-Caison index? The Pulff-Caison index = 0.89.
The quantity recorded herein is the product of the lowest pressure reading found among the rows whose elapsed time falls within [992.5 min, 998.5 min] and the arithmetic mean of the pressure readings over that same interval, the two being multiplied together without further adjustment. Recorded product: 3322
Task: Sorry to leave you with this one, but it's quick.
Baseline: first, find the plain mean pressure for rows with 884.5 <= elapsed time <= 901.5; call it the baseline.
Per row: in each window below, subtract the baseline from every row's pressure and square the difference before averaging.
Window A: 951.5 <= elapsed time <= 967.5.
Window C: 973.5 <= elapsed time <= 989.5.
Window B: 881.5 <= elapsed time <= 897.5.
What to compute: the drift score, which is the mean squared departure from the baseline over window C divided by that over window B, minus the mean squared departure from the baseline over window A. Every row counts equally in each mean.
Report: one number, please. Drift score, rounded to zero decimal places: -131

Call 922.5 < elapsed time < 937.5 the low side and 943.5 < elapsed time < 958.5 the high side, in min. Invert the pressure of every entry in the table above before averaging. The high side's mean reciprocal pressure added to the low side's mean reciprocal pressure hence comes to 0.0370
